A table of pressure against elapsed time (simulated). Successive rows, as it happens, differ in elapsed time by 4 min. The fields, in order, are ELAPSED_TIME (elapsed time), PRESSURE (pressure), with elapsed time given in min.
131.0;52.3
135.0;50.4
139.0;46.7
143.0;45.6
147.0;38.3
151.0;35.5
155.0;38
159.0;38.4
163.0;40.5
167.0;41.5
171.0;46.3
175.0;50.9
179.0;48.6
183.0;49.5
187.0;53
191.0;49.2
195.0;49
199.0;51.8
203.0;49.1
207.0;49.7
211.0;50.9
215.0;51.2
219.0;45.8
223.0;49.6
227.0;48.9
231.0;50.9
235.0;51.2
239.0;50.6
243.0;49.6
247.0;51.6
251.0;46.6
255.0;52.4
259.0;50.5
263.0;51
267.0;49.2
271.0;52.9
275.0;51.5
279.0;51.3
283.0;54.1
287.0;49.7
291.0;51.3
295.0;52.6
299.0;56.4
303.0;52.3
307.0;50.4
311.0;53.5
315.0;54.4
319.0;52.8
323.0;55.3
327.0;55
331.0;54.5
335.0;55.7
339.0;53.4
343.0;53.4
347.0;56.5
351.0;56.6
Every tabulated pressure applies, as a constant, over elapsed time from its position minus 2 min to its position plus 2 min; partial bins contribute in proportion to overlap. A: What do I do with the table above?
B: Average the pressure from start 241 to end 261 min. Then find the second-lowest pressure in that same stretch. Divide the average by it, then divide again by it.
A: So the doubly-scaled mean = 0.0204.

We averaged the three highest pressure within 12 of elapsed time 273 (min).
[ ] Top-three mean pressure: 52.8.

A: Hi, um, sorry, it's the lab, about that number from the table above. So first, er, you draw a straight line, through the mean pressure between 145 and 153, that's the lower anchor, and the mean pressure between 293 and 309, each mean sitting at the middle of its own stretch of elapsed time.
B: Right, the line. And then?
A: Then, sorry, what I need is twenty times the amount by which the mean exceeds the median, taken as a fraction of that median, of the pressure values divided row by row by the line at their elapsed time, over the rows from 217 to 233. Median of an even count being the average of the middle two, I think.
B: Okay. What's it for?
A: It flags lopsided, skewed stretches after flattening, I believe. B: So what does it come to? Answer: -0.19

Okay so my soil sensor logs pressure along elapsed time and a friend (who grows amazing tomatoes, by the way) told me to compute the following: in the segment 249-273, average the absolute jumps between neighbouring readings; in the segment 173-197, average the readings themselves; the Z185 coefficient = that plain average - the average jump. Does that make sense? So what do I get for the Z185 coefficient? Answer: 47.3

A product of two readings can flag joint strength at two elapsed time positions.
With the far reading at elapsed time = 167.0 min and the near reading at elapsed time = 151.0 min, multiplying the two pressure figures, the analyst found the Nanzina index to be 1473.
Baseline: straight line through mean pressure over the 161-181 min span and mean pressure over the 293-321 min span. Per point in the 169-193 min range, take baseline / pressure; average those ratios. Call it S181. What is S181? 0.93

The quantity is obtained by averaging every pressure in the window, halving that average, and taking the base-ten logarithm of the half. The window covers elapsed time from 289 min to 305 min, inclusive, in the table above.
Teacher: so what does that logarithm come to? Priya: 1.42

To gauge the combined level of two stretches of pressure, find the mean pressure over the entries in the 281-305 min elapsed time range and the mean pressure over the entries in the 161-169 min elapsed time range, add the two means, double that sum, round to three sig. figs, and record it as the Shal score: 187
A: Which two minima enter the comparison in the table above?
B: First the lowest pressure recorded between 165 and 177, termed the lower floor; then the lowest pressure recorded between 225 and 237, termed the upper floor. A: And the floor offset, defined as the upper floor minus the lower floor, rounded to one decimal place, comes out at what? 7.4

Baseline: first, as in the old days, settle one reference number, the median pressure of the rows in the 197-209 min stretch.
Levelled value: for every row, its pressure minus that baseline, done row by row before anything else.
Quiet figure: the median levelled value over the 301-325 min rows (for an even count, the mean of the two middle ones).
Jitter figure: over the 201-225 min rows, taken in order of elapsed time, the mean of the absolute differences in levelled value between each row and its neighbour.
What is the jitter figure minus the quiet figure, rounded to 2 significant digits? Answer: -1.2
